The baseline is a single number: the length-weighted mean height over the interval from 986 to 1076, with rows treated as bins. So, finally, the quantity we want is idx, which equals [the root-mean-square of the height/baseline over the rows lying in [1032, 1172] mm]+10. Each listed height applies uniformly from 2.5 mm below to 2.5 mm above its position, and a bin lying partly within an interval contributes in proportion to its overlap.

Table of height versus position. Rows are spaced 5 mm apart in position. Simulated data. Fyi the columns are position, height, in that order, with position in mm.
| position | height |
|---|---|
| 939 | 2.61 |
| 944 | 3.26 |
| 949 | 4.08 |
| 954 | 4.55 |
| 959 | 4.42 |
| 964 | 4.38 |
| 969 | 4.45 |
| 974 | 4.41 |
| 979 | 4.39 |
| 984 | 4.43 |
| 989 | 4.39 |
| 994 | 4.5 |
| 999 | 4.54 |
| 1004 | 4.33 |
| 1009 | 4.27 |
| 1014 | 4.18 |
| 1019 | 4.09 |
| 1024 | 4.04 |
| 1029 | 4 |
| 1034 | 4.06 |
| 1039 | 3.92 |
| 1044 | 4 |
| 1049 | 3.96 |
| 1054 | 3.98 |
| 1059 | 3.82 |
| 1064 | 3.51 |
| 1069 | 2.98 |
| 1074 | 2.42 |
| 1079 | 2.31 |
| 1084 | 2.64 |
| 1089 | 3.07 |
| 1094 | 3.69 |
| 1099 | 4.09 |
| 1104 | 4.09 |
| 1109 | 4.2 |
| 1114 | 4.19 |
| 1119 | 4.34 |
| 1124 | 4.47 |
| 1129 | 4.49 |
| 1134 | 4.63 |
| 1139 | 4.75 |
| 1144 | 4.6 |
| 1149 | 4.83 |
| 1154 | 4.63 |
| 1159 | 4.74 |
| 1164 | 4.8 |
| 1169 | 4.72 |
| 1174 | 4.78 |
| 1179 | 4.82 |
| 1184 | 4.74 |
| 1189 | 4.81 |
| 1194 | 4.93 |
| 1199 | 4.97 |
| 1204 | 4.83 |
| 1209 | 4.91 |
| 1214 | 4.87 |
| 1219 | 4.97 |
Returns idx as 11.0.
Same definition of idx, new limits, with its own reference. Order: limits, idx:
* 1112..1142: 11.1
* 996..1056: 11.0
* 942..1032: 11.1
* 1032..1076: 10.9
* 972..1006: 11.1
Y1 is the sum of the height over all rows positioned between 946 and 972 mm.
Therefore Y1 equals 21.9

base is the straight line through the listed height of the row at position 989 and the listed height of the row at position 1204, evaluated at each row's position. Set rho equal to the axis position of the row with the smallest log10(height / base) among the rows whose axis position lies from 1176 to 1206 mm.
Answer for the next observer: 1184 mm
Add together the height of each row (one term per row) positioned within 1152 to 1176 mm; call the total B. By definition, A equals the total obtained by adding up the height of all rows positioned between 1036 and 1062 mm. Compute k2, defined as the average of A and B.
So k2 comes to 21.7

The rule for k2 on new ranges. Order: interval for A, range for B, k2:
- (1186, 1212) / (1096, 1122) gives 22.7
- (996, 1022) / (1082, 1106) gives 19.5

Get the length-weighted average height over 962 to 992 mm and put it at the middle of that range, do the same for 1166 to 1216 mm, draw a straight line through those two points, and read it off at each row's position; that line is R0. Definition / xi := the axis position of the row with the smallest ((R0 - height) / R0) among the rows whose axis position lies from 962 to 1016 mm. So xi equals 999 mm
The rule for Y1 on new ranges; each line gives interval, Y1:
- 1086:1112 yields 19.1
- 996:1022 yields 21.4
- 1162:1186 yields 23.9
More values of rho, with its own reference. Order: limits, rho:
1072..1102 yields 1079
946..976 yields 949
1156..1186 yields 1184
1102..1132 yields 1104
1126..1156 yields 1129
